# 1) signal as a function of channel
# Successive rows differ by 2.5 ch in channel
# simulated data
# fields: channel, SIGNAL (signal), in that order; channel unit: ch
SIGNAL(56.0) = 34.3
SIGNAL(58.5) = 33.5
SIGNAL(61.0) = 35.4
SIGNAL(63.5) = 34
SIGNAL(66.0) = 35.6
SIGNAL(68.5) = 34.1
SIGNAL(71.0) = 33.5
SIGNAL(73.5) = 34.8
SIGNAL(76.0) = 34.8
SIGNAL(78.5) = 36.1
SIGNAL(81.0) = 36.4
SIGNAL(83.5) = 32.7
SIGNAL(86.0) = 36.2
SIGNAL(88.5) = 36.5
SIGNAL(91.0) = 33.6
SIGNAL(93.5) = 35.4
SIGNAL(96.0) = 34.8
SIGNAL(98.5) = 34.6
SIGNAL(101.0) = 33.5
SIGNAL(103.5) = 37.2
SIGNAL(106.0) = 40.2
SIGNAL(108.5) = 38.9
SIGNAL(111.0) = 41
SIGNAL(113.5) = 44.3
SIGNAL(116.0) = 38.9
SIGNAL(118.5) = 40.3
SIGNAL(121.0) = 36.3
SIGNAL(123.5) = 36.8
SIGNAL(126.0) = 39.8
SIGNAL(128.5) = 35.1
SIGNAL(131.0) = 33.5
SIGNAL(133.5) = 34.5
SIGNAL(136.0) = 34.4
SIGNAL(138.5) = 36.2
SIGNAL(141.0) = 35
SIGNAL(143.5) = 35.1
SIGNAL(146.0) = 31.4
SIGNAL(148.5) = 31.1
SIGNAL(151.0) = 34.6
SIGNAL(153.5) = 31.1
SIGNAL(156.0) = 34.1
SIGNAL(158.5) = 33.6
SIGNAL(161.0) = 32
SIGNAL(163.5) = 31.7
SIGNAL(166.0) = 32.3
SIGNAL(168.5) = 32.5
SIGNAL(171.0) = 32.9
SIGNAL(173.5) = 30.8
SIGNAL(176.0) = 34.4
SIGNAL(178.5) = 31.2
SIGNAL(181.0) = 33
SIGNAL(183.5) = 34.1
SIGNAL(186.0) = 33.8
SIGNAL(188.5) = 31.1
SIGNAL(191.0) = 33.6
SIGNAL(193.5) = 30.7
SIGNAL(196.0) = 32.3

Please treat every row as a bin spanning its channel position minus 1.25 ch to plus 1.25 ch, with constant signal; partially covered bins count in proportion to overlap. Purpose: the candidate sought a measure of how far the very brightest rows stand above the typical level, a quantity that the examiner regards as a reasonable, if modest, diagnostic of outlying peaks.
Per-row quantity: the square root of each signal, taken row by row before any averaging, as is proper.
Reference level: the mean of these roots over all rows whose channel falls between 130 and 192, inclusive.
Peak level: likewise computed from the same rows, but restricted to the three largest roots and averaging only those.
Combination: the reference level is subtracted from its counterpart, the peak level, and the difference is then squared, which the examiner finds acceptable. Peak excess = 0.040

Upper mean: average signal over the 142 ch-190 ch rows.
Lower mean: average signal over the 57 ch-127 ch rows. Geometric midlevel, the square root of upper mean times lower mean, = 34.5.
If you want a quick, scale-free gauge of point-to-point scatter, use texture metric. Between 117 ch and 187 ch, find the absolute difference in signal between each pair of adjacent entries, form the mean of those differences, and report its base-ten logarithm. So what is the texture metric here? 0.25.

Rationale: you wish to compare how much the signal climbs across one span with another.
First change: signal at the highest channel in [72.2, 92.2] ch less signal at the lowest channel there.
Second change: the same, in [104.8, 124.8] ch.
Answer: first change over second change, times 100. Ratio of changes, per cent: 35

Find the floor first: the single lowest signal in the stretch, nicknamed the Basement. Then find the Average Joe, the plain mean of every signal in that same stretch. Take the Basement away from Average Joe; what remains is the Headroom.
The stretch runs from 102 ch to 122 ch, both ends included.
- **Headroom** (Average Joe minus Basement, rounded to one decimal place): 3.3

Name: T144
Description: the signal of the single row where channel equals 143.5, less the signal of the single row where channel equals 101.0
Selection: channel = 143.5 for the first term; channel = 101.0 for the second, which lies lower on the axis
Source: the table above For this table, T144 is 1.6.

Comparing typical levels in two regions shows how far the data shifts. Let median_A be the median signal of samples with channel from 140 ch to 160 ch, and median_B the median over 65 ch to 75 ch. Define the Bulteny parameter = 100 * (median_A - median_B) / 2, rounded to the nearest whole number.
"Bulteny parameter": -30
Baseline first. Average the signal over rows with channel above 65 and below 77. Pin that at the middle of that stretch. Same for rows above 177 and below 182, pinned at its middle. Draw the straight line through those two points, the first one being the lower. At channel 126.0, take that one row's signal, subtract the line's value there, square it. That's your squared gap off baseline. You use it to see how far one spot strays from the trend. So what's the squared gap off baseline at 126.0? 42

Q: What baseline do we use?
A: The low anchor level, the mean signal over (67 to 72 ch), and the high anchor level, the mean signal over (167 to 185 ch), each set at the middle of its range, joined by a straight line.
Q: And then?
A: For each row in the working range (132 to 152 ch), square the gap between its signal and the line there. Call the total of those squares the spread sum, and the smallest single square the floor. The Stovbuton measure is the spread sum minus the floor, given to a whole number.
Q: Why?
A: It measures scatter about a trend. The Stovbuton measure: 28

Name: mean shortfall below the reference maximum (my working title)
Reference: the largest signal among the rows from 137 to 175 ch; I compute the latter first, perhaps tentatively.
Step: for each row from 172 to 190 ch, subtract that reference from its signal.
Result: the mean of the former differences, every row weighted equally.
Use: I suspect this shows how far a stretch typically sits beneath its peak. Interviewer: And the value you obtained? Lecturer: -3.6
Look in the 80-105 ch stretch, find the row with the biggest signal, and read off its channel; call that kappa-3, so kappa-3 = 103.5 ch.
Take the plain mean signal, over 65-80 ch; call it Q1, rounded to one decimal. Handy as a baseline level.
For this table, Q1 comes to 34.8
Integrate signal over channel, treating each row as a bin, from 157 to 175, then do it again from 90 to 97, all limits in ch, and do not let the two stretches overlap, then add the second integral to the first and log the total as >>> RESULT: 824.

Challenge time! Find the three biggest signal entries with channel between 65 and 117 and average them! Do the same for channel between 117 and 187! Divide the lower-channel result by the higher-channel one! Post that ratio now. 1.07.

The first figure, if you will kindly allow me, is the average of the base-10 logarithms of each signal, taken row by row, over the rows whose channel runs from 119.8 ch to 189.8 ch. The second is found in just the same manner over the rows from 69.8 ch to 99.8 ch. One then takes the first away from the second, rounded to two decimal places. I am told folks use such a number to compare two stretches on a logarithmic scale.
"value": 0.02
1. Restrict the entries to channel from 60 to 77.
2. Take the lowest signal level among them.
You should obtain 33.5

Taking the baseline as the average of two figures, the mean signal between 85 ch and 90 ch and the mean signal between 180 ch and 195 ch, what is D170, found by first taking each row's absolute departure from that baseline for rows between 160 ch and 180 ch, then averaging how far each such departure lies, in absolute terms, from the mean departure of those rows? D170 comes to 0.80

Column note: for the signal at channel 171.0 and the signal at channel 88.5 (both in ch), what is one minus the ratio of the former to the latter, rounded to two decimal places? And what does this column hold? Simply 0.10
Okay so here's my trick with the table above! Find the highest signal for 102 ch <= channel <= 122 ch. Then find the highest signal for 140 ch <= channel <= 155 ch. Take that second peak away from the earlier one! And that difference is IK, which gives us 9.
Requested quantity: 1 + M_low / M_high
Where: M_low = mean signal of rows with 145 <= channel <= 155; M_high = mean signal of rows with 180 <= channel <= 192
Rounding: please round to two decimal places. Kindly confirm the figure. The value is 1.97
